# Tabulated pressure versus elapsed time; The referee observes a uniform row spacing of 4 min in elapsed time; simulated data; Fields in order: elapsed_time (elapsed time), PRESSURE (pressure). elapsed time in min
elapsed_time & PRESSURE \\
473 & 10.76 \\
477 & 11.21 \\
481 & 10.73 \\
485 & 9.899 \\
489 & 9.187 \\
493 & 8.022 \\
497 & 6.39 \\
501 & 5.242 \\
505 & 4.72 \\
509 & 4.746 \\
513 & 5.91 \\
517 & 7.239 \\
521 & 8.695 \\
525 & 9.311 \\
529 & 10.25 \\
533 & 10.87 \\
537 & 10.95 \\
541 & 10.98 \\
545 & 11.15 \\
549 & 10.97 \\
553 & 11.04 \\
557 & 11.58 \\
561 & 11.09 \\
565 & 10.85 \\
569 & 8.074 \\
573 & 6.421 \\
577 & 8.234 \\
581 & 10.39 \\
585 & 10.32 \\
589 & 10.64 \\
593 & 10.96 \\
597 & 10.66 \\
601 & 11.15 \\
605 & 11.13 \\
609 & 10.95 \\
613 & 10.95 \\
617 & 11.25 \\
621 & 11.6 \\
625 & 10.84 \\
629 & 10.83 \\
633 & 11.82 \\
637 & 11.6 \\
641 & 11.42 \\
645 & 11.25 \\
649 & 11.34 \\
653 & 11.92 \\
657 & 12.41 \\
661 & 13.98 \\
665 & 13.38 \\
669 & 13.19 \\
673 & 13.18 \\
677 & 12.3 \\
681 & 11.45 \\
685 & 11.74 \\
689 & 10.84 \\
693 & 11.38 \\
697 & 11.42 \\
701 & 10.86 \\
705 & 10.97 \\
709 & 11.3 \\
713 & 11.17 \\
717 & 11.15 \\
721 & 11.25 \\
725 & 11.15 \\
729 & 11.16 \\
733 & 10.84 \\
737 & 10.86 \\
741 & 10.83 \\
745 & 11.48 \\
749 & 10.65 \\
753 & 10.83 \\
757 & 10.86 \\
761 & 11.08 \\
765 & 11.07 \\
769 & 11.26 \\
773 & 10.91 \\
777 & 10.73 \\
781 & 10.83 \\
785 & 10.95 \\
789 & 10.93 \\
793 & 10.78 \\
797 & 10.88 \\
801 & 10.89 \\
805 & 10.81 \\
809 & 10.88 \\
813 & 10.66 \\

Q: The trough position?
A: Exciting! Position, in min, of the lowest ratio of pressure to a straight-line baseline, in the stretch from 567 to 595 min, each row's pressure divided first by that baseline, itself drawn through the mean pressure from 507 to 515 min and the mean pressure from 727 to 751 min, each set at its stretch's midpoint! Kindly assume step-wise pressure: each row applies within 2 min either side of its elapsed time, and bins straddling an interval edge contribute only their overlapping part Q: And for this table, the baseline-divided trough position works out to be 573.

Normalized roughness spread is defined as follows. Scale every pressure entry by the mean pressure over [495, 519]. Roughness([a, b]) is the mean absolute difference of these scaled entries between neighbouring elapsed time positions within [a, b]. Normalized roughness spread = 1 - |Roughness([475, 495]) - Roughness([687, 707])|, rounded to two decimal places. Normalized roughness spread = 0.92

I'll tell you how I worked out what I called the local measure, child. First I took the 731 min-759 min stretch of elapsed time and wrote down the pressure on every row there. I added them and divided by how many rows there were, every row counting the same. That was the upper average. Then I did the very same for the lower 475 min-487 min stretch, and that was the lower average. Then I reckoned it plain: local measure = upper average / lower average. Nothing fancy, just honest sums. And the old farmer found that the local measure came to 1.03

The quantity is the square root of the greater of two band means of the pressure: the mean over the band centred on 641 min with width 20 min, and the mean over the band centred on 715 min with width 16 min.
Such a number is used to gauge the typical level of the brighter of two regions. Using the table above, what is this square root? 3.39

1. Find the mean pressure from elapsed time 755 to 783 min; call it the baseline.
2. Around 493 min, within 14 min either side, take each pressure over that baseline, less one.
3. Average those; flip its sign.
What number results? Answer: 0.29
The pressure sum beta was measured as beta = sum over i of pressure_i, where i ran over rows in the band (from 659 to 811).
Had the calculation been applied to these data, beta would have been 430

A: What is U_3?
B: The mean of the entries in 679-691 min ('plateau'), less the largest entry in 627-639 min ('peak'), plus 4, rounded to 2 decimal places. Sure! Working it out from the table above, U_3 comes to 3.52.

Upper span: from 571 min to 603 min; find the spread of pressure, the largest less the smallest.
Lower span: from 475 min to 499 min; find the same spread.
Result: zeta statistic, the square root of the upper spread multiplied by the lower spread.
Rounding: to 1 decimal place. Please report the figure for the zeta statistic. 4.8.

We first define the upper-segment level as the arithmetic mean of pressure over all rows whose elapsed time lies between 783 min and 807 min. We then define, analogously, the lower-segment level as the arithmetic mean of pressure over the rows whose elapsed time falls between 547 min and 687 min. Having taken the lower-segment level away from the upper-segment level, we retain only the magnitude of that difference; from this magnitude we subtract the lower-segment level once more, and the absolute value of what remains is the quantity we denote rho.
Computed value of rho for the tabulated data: 11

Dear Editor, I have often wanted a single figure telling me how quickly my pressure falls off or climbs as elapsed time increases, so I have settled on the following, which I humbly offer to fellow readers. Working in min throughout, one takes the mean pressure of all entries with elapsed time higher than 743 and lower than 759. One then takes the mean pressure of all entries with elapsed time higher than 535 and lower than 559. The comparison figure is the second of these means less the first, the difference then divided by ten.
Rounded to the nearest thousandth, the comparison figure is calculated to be 0.016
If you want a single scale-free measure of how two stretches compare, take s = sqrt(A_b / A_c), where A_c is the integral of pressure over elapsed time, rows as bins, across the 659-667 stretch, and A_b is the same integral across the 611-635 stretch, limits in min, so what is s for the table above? 1.57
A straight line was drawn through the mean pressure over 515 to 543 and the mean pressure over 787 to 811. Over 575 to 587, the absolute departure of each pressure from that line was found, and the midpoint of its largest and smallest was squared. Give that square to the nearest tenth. 1.1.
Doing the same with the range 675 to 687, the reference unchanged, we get 2.3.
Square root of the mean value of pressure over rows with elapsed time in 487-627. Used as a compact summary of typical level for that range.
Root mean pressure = 3.08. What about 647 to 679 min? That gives 3.57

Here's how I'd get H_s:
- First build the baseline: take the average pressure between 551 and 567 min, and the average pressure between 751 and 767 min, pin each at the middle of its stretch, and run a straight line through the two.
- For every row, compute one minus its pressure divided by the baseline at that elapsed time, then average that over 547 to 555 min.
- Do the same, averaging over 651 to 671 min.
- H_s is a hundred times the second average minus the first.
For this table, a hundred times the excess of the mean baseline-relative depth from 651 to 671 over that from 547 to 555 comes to -19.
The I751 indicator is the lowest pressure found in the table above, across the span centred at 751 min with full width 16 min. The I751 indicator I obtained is 10.65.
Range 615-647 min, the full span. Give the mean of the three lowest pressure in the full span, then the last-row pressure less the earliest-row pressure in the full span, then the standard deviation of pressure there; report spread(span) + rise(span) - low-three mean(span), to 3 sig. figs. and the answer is -10.6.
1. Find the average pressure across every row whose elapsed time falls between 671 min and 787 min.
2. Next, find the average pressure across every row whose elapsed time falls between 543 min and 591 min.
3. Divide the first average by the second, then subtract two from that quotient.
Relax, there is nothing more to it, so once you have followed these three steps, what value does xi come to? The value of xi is -0.89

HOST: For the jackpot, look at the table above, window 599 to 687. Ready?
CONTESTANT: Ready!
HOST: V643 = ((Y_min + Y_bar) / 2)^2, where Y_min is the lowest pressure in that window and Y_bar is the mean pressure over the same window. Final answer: 128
